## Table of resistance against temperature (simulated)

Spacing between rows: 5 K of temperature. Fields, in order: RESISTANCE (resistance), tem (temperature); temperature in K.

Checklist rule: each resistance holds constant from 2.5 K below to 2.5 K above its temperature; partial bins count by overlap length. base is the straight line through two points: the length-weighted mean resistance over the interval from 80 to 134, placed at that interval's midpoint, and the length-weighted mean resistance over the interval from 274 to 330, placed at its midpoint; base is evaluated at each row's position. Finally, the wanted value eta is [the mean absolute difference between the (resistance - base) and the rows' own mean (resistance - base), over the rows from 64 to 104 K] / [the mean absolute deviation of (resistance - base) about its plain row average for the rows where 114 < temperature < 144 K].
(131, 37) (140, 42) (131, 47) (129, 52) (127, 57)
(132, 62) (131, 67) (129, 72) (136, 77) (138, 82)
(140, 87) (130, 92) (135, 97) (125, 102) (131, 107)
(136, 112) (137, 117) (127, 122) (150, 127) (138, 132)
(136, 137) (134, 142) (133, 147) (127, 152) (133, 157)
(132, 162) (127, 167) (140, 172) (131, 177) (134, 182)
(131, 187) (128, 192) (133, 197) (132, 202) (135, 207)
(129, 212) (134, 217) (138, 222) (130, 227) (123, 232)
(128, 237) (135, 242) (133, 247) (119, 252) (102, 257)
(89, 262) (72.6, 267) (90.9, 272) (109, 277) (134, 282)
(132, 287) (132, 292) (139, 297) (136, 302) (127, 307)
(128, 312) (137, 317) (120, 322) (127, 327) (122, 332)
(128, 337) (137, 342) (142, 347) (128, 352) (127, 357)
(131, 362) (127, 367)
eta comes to 0.9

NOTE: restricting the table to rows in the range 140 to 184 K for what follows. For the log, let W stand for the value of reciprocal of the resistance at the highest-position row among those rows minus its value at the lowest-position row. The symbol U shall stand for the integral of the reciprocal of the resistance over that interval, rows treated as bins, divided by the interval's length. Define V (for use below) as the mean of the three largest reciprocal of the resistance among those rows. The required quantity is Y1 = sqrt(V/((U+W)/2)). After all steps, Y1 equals 1.44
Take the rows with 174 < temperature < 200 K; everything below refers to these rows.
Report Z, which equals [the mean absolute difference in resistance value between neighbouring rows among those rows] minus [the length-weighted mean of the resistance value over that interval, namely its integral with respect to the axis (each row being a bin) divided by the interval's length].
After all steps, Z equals -128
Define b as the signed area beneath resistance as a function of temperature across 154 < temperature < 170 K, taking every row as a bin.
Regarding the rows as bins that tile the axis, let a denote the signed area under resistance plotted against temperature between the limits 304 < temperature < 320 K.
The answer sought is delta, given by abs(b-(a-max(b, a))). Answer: 2099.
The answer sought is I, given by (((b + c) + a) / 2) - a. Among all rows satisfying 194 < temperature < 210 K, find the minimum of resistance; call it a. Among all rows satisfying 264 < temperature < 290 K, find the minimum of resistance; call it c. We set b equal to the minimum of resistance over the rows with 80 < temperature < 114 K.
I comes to 33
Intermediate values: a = 132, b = 125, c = 72.6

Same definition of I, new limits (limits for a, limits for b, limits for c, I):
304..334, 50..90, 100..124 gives 66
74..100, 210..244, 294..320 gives 60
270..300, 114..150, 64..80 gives 83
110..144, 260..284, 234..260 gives 24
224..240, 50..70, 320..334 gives 62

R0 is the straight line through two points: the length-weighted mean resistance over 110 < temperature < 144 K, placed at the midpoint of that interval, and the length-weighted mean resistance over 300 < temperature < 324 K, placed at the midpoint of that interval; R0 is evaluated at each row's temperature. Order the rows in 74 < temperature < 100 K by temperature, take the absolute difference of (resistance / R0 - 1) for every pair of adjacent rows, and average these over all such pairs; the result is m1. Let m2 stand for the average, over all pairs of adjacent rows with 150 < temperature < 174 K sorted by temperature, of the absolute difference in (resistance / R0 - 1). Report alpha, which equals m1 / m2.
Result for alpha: 0.76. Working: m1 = 0.04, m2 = 0.046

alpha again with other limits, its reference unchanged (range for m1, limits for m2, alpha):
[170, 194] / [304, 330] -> 0.49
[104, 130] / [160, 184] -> 1.29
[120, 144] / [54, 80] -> 2.62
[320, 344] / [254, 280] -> 0.42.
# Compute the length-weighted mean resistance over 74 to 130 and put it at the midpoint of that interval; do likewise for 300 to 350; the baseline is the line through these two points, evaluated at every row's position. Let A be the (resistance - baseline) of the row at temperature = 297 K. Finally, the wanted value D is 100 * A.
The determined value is 810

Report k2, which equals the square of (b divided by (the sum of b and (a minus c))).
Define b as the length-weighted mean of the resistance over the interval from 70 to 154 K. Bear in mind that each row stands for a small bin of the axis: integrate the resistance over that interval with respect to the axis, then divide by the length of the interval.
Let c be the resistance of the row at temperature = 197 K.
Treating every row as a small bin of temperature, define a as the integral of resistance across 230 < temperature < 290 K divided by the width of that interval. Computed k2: 1.36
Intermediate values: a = 114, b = 134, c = 133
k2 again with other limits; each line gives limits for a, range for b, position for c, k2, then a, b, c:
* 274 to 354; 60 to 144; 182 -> 1.07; 130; 134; 134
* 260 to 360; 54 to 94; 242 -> 1.21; 123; 133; 135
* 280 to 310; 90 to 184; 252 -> 0.82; 133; 133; 119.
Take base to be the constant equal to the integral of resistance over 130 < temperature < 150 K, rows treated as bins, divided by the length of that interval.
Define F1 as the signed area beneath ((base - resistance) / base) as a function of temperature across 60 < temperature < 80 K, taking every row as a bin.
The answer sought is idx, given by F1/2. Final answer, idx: 0.2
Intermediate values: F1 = 0.42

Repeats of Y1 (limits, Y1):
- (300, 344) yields 1.45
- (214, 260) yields 1.30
